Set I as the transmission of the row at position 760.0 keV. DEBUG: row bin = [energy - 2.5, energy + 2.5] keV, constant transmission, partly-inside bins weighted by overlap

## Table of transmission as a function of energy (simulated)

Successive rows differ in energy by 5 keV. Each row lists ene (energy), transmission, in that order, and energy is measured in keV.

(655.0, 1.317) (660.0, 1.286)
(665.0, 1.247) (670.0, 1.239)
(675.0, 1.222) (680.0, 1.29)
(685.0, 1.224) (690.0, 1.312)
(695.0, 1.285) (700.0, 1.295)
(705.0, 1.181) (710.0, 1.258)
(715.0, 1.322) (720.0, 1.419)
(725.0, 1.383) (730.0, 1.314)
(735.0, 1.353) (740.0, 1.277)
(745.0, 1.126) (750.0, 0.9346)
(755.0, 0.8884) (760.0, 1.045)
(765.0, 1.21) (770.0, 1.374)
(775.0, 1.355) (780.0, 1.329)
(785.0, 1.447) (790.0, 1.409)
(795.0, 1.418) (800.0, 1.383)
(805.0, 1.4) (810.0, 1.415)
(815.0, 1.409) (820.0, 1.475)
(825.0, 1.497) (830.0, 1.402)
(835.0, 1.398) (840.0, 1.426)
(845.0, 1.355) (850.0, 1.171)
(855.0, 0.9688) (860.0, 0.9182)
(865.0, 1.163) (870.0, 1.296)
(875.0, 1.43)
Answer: 1.045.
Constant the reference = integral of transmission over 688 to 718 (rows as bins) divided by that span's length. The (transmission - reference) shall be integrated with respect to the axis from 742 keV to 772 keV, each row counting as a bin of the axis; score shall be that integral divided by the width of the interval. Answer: -0.18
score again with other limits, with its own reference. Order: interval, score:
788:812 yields 0.13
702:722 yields 0.01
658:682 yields -0.02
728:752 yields -0.07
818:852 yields 0.11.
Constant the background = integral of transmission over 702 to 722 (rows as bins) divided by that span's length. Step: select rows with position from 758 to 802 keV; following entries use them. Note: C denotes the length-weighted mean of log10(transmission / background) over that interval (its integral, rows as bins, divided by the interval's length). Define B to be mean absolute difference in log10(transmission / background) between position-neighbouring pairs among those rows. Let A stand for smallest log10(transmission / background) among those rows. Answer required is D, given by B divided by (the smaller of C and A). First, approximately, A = -0.09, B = 0.0244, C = 0.012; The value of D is -0.27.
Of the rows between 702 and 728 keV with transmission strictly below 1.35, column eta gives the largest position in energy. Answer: 715.0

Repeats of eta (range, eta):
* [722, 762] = 760.0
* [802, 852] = 850.0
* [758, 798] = 780.0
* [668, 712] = 710.0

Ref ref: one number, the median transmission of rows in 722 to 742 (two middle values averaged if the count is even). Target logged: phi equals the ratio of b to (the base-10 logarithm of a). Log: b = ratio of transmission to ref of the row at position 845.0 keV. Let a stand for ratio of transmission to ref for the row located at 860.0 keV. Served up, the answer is -6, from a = 0.69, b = 1.02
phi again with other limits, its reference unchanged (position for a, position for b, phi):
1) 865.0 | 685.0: -15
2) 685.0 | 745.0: -23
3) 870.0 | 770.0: -83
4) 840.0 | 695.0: 33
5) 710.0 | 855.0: -29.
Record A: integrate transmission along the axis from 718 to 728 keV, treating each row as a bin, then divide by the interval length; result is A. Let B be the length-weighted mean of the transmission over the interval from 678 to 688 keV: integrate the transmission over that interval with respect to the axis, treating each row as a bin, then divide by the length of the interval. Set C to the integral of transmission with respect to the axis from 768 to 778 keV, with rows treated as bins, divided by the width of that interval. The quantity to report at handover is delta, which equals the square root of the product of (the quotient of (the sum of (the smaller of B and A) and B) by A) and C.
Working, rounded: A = 1.40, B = 1.26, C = 1.36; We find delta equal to 1.57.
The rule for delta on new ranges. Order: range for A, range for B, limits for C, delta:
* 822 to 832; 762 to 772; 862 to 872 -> 1.46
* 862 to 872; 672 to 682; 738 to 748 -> 1.55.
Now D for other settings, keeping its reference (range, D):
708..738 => -1.70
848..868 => -0.47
